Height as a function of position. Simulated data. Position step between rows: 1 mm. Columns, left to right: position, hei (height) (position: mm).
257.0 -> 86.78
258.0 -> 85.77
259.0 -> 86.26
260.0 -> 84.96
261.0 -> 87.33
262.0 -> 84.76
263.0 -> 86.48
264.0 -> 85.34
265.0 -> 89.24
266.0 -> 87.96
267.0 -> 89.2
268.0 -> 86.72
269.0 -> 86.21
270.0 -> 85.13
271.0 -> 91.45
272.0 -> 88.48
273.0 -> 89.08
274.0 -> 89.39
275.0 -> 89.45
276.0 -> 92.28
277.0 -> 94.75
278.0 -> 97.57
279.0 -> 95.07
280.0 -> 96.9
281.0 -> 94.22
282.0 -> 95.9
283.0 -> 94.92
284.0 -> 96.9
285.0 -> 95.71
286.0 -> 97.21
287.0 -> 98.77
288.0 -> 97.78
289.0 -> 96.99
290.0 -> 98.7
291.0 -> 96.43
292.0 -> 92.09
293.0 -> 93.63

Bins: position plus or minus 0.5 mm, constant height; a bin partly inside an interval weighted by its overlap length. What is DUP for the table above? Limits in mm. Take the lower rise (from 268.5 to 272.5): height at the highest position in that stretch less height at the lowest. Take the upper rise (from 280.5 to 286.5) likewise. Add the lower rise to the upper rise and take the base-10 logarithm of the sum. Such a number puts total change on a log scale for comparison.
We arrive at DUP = 0.72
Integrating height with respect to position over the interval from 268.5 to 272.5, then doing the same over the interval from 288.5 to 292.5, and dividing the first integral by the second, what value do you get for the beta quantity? 0.914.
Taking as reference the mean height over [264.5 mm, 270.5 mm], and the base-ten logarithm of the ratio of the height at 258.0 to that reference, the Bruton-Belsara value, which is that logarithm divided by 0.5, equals -0.02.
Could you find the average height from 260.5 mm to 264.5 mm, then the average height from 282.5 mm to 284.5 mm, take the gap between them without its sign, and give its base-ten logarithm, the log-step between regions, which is 1.0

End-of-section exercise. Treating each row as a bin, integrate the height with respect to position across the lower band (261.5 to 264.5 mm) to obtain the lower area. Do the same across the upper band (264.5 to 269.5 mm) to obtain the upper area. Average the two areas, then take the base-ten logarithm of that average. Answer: 2.54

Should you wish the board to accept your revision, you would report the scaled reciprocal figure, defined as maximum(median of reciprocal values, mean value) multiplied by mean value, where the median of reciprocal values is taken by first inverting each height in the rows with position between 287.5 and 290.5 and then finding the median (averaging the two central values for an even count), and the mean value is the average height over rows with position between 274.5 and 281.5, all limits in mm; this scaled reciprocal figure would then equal 8896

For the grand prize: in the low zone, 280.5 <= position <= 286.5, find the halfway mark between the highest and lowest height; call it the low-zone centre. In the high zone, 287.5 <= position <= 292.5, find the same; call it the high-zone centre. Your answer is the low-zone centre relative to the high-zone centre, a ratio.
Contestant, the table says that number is 1.00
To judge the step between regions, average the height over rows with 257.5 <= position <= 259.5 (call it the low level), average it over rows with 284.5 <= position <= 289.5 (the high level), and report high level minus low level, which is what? 11.3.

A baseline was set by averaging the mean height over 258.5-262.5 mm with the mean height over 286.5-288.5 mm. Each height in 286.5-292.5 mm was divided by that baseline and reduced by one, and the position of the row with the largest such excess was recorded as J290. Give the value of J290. 287.0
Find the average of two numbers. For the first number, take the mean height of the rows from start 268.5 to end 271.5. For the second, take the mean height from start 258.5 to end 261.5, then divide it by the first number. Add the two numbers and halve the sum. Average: 44.3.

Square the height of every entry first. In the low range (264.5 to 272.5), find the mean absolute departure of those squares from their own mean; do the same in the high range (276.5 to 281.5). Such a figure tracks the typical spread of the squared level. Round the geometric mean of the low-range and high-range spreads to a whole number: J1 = 253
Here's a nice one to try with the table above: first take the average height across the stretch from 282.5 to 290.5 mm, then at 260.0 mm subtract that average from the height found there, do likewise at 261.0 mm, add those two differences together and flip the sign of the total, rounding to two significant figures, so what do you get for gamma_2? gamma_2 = 22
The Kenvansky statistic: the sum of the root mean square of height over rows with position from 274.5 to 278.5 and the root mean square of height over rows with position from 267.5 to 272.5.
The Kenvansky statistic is 181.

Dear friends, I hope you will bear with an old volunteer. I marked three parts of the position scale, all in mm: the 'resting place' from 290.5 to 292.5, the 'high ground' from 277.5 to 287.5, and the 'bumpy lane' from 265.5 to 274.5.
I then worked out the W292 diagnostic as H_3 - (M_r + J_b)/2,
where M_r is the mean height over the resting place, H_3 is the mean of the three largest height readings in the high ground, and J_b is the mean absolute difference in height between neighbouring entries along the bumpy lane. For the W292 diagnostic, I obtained 49.8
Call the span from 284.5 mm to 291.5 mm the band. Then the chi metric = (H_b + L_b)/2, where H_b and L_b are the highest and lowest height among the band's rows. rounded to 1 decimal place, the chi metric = 97.2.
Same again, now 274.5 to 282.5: 93.5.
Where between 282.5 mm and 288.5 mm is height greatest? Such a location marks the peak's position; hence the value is 287.0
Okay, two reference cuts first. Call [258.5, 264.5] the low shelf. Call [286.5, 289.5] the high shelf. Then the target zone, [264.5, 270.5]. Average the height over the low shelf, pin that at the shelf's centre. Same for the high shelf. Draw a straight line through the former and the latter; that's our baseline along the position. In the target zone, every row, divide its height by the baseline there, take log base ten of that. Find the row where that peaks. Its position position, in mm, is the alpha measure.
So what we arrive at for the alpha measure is 265.0 mm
